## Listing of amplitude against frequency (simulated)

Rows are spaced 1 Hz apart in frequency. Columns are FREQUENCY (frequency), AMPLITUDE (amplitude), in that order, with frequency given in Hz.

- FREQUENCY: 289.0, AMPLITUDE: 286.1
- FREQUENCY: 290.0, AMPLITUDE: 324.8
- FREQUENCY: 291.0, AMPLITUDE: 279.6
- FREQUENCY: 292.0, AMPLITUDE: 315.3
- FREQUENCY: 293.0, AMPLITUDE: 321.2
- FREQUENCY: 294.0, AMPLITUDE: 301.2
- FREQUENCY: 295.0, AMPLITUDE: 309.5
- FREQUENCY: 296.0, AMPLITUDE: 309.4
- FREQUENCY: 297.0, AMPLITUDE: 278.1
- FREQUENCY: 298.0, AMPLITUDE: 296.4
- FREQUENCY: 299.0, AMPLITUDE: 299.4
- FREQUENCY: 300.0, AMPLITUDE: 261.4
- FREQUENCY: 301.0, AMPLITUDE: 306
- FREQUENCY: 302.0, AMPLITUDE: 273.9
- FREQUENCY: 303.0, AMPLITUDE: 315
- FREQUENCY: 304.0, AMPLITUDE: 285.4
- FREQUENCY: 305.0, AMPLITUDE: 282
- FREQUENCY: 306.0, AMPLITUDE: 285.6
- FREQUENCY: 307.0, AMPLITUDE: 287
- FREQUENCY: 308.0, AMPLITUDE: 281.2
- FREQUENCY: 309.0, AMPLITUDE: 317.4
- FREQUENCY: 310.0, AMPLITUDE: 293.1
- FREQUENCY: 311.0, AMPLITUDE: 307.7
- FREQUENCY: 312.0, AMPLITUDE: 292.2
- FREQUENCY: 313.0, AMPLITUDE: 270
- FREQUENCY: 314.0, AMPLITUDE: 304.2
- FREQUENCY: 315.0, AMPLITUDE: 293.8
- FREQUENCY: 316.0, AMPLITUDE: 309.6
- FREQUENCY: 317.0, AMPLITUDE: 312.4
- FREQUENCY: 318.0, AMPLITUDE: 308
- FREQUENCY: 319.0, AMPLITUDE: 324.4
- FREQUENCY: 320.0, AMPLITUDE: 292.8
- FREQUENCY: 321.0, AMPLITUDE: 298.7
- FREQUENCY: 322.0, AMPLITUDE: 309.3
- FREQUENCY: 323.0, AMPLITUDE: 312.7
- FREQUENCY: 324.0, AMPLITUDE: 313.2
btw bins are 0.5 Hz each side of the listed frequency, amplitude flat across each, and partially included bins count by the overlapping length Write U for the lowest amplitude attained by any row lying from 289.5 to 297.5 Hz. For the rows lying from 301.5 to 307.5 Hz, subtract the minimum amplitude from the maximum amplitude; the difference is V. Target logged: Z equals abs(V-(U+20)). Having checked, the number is 257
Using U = 278.1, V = 41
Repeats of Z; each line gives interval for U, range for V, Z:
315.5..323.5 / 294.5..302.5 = 265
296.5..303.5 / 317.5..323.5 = 250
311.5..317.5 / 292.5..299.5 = 247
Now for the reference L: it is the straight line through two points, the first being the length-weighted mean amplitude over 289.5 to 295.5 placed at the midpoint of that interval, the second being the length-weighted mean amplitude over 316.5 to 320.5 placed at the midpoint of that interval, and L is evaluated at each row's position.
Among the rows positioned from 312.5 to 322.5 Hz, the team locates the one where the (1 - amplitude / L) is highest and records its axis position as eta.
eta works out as 313.0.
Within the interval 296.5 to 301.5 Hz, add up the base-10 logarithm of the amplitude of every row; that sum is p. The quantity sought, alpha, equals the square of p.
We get 151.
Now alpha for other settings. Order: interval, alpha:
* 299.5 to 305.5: 217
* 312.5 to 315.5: 55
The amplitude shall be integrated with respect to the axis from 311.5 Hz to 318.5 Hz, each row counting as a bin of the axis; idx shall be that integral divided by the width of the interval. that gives 299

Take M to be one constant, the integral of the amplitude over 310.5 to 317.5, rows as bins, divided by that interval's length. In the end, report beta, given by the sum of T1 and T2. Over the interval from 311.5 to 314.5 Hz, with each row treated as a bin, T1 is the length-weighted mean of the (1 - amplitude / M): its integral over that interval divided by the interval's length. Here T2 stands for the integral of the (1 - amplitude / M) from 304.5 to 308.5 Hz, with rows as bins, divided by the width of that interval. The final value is 0.08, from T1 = 0.033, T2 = 0.049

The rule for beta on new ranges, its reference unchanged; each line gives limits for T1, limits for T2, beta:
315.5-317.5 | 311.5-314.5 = -0.01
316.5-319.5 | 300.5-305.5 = -0.03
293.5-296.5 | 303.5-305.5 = 0.02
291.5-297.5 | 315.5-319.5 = -0.07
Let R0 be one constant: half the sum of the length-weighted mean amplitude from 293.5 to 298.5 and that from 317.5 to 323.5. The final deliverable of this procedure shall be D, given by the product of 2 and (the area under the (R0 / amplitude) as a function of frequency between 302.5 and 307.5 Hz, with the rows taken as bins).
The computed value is 10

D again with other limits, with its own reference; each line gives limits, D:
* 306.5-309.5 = 6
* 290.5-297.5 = 14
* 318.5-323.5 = 10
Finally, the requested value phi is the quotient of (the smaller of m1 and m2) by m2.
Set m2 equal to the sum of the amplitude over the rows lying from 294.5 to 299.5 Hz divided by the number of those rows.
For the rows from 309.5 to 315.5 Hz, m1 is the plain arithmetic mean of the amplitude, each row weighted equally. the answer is 0.983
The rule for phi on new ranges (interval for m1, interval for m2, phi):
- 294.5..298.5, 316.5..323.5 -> 0.968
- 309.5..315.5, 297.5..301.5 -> 1.000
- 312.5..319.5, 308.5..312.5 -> 1.000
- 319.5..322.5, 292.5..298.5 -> 0.992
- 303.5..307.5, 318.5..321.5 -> 0.934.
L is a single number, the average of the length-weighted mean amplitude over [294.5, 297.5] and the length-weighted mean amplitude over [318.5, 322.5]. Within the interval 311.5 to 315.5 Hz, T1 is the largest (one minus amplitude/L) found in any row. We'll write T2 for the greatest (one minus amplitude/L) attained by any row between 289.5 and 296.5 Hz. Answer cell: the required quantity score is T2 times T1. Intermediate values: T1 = 0.108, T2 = 0.08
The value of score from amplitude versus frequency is 0.008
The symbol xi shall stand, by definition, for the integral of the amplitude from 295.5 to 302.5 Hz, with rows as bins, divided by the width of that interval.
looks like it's 289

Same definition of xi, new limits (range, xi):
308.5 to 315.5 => 297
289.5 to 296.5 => 309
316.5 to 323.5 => 308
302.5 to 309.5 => 293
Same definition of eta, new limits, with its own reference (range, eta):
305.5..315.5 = 313.0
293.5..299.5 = 297.0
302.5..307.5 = 305.0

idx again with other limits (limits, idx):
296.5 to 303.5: 290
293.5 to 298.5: 299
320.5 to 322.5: 304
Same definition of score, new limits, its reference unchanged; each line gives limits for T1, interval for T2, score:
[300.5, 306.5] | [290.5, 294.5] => 0.007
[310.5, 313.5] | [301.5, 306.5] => 0.010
